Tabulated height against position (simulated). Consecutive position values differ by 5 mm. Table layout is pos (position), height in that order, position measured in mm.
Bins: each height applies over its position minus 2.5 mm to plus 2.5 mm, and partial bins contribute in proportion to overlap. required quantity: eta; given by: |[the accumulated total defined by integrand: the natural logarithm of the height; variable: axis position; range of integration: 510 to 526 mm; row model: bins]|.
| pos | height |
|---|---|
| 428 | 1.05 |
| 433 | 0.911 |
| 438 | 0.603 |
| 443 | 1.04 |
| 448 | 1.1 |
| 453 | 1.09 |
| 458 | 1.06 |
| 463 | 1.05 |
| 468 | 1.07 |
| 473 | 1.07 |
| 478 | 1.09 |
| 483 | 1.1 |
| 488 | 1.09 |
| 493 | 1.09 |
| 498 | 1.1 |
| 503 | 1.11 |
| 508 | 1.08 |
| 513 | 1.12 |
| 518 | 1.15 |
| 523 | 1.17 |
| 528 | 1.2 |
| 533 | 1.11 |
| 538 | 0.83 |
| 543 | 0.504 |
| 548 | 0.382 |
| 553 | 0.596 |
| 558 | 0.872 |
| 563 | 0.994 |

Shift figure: 2.2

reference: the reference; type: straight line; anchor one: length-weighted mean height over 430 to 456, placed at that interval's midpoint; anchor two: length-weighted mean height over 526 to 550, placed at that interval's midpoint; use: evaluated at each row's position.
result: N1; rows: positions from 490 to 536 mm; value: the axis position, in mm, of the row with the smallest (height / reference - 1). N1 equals 493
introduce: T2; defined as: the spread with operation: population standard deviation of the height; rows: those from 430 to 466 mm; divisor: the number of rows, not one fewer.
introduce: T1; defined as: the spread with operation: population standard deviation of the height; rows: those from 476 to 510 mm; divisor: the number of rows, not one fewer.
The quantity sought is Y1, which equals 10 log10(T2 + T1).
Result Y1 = -7.6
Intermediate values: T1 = 0.01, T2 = 0.164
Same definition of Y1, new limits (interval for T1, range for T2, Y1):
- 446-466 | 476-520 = -13.9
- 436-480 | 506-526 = -7.4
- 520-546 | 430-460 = -3.6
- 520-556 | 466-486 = -4.8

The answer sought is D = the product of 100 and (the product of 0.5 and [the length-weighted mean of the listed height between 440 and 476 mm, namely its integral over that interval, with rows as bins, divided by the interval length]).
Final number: 53.1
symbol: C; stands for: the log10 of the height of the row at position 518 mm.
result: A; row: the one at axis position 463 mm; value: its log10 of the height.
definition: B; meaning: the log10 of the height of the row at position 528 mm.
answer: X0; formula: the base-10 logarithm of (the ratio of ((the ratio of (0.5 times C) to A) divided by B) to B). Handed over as 2.36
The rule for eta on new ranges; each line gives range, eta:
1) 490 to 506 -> 1.5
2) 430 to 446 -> 2.7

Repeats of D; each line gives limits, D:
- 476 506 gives 54.8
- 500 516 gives 55.2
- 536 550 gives 28.5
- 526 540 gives 52.4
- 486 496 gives 54.5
